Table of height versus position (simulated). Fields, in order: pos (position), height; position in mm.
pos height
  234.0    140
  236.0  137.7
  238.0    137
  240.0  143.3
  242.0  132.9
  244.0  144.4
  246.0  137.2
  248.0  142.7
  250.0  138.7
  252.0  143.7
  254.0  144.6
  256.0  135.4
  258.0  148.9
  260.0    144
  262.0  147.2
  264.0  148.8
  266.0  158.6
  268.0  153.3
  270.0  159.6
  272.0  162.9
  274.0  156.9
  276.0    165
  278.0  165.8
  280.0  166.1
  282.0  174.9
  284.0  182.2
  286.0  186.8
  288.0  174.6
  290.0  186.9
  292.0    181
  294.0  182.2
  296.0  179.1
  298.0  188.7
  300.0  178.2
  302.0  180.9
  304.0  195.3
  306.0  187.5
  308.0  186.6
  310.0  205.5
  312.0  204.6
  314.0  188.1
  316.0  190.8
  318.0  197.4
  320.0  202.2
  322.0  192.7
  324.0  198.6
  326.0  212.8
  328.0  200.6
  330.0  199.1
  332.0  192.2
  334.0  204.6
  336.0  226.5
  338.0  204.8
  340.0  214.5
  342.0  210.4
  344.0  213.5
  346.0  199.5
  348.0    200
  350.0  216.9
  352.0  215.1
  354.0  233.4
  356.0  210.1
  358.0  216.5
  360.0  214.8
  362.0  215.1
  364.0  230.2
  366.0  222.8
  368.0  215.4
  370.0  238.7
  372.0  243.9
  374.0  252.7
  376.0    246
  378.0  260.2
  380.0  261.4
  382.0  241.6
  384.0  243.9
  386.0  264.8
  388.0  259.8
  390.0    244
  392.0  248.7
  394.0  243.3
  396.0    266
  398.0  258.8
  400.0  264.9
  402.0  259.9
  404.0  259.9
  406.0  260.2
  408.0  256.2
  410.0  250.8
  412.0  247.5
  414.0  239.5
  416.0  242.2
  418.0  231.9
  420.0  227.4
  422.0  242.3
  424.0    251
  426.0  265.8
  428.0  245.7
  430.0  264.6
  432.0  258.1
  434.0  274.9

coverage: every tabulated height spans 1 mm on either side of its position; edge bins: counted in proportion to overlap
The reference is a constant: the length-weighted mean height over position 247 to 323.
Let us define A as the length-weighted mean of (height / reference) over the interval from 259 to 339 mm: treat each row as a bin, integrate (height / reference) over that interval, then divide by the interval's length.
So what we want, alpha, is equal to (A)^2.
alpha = 1.1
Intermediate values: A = 1.06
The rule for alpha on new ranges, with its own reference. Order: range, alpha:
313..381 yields 1.6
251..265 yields 0.7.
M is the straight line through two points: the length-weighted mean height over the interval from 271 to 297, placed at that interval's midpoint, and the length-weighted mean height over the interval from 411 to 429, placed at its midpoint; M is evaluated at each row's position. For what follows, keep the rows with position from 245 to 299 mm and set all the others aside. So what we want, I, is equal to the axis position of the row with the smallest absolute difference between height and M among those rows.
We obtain 296.0 mm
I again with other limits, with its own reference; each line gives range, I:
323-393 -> 356.0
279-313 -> 308.0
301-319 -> 308.0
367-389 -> 368.0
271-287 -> 282.0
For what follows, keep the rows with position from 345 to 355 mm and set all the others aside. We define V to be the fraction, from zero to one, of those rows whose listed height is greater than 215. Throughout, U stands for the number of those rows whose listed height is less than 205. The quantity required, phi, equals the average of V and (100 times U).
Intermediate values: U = 2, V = 0.60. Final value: 100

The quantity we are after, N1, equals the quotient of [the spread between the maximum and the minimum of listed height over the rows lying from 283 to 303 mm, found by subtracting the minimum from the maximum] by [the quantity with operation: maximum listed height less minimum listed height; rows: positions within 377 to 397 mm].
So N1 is 0.6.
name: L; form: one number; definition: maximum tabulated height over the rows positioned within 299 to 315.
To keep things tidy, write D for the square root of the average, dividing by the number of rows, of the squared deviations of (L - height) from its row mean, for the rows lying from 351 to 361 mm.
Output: 8.0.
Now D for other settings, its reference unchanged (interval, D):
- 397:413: 5.3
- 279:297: 6.2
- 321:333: 6.8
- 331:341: 11.4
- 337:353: 6.5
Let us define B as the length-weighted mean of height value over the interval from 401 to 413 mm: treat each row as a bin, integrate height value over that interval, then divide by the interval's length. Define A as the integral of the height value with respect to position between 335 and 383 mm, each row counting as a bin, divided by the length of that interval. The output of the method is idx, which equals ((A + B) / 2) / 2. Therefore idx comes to 120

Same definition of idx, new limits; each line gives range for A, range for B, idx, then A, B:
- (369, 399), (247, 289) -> 102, 252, 157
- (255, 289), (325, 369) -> 93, 161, 212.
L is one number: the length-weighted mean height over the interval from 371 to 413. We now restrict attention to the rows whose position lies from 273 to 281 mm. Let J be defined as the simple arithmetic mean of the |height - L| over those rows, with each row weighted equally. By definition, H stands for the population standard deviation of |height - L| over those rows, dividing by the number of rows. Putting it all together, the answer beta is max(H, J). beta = 91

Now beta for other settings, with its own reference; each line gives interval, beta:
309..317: 57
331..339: 47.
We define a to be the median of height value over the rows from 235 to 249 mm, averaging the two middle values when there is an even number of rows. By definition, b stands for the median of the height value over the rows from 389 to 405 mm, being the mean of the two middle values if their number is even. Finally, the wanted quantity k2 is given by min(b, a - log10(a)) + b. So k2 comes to 395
